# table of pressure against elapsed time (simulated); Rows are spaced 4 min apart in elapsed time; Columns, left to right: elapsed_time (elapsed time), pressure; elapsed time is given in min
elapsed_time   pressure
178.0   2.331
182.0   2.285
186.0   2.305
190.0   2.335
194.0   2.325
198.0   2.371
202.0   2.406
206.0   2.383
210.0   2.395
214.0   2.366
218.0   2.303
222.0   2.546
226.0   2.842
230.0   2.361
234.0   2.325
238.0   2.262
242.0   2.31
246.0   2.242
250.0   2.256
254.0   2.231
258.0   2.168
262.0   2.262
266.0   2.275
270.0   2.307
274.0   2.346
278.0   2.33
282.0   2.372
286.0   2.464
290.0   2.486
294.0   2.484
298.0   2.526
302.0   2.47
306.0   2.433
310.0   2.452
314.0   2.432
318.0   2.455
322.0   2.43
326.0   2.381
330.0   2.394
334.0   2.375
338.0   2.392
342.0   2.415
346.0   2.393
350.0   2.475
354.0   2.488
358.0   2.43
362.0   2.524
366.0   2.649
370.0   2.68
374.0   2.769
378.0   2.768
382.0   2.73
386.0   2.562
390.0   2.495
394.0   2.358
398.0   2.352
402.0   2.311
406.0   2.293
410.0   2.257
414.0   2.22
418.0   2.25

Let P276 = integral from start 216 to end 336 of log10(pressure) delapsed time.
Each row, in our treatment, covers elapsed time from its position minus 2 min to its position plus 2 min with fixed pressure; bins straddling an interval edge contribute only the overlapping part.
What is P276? 45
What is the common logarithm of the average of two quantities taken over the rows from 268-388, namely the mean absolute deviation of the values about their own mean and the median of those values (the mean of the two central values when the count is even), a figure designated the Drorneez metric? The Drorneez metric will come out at 0.105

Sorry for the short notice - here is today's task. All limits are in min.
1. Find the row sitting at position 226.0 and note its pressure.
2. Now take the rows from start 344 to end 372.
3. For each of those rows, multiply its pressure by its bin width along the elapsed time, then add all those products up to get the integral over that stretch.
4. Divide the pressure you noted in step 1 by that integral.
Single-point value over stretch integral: 0.040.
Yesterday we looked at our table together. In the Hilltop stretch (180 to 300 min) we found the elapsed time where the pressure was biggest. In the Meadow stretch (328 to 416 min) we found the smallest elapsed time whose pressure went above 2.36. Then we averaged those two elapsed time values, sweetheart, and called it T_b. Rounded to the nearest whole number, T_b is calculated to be 278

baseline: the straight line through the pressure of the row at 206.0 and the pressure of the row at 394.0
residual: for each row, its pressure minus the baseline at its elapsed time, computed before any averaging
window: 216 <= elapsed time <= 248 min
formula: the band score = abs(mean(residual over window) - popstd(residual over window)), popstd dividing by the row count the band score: 0.17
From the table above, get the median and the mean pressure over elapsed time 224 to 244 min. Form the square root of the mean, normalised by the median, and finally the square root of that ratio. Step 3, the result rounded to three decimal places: 0.818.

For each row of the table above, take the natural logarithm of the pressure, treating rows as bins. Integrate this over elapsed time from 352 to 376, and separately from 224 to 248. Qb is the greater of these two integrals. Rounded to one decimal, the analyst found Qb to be 22.8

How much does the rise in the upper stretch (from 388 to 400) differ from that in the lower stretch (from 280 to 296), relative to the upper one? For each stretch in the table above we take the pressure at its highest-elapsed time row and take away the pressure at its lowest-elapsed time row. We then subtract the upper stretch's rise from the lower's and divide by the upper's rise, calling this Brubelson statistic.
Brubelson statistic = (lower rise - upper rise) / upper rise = -1.8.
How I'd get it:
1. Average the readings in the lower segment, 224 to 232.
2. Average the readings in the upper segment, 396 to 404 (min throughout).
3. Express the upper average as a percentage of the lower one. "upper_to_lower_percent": 90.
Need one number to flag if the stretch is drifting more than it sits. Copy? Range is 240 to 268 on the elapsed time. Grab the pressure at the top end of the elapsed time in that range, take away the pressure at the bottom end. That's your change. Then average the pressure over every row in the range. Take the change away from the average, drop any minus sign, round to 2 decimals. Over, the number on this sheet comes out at 2.28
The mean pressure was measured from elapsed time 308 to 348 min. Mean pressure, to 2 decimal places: 2.41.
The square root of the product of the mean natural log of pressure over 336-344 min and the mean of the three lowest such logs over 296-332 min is 0.877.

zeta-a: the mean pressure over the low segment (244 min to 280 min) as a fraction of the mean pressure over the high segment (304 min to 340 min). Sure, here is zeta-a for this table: 0.94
